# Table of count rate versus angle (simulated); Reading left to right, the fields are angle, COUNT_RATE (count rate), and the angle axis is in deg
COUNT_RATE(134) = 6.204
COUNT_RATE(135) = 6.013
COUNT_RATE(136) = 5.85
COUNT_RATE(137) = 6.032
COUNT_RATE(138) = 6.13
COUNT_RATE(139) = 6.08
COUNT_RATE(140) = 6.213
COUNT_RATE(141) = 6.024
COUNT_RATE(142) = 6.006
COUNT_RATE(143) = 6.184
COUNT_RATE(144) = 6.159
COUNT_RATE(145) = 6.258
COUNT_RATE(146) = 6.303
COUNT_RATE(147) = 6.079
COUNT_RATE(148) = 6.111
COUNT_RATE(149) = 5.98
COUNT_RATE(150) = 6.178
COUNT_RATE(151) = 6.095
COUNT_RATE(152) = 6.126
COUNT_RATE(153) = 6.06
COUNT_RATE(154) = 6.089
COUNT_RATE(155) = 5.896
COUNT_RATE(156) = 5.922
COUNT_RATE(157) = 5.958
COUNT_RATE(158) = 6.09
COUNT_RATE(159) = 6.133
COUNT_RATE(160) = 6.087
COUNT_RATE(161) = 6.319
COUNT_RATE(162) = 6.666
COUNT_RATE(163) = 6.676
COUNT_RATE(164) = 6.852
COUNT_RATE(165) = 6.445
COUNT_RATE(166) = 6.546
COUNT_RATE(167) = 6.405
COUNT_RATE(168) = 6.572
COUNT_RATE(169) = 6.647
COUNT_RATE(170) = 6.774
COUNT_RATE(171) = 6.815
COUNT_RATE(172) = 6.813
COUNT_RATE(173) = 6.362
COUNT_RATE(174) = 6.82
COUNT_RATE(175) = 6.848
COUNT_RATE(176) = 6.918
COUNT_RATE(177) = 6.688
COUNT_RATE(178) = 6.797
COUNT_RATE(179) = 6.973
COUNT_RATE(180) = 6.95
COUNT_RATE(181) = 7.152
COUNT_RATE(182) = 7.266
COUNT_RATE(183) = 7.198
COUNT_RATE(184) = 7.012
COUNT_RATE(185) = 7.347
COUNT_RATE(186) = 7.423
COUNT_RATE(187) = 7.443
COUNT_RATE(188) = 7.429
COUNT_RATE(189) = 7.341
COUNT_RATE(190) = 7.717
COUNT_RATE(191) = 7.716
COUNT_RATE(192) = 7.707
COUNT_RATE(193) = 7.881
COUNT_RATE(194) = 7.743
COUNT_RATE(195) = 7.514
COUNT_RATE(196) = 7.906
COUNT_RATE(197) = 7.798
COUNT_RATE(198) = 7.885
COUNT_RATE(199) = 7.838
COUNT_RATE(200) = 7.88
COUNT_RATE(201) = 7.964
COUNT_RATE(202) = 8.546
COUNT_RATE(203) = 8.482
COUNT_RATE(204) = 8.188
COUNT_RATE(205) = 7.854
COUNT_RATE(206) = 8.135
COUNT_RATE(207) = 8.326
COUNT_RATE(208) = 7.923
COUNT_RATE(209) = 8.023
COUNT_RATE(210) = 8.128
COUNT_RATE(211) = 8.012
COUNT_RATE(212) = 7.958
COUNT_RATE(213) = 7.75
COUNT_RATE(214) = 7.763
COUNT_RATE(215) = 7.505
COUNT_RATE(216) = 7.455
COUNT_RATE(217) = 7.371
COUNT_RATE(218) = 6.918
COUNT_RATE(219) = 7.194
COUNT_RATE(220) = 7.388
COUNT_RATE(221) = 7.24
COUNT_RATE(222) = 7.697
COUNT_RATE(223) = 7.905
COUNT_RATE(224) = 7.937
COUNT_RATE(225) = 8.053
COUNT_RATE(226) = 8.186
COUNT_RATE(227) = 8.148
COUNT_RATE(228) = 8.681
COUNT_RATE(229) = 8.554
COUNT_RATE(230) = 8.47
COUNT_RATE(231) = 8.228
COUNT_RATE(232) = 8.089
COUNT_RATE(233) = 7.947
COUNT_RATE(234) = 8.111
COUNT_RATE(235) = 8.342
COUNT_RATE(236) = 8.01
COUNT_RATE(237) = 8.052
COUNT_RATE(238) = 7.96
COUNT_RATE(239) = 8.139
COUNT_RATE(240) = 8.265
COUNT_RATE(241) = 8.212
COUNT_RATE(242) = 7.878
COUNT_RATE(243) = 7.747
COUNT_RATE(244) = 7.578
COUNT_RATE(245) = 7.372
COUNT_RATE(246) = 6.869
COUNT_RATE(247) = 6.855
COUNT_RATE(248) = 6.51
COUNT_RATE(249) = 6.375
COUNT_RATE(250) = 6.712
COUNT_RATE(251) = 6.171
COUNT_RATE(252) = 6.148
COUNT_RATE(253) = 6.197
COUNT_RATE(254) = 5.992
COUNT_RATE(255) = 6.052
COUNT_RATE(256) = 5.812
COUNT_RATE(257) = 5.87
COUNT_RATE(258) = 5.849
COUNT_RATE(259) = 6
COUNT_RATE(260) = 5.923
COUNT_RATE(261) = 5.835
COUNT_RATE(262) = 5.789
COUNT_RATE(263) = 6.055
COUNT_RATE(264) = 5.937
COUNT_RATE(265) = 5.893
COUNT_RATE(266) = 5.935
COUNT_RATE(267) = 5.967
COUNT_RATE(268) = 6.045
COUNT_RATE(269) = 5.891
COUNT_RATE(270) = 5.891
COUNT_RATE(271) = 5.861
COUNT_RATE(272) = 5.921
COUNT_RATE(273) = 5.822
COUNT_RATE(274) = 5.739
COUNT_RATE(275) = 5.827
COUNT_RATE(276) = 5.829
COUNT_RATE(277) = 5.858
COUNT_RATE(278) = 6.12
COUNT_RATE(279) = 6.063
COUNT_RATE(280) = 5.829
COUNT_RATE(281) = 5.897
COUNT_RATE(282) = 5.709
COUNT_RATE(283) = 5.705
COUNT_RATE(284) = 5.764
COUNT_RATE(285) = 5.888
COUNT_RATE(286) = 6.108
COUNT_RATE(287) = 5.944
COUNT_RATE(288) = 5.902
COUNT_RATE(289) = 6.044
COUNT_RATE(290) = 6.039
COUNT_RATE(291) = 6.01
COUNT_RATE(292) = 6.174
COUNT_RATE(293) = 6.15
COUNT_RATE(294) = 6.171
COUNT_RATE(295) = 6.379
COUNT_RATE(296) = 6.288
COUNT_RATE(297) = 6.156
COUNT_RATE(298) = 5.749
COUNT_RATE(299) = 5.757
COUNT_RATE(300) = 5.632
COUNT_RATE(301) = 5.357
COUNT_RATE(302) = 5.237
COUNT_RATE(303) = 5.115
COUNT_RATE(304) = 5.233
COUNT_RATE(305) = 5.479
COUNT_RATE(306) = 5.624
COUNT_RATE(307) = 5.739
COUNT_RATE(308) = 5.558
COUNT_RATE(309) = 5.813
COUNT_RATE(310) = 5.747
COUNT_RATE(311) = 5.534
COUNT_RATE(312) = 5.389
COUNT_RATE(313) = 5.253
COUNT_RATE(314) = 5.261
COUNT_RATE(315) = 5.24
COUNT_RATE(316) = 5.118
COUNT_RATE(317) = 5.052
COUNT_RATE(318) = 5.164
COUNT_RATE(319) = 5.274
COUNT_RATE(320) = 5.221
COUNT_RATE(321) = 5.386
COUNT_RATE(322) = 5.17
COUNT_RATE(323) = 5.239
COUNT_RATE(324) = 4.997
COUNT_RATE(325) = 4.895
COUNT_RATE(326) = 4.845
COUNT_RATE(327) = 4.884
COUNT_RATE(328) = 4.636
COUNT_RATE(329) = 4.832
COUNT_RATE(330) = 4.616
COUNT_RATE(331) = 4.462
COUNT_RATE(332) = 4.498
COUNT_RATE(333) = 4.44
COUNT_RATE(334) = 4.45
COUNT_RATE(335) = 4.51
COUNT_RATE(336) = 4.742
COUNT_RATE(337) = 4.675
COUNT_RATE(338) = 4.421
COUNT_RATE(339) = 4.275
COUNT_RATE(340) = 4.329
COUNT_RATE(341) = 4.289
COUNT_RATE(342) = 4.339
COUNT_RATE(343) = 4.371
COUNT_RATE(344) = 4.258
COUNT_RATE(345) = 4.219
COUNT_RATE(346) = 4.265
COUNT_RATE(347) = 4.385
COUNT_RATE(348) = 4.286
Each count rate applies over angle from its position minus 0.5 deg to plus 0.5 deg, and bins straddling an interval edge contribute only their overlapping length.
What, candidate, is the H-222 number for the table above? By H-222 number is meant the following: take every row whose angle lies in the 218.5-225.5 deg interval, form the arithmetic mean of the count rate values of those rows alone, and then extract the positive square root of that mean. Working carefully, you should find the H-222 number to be 2.76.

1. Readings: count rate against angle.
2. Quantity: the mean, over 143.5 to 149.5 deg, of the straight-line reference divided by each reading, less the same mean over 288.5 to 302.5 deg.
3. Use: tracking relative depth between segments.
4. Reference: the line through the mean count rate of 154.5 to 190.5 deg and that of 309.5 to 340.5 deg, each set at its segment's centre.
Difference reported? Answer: 0.26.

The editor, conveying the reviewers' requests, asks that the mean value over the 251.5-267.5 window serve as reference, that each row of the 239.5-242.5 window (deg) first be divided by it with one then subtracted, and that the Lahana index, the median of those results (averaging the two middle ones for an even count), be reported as 0.4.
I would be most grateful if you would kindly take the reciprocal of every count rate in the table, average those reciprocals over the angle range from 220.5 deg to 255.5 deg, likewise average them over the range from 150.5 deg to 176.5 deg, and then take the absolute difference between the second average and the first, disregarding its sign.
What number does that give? 0.022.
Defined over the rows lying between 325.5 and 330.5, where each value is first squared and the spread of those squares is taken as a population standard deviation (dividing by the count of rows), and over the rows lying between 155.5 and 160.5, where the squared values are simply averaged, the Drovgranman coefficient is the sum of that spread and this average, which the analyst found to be 38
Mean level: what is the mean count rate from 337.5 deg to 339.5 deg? 4.35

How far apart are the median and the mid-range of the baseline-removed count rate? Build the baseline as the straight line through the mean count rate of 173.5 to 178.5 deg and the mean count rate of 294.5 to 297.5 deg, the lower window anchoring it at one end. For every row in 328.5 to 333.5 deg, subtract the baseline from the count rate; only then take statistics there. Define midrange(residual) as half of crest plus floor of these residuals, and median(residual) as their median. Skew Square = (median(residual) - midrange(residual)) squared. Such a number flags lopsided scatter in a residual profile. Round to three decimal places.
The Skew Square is 0.018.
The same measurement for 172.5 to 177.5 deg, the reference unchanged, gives 0.032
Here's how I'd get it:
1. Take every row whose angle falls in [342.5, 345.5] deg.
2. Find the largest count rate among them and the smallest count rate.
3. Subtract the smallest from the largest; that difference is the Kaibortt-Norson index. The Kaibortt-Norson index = 0.15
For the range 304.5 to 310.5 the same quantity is 0.33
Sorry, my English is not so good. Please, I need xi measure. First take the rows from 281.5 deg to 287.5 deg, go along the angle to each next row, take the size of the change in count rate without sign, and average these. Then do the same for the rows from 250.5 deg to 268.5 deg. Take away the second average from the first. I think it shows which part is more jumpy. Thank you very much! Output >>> 0.02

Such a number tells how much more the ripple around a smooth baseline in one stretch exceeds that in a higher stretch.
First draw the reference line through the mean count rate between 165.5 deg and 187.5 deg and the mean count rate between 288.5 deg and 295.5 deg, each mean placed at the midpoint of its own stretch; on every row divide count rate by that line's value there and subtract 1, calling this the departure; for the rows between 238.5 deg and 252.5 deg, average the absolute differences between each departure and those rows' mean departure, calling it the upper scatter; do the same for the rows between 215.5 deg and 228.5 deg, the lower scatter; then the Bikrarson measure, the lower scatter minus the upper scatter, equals -0.036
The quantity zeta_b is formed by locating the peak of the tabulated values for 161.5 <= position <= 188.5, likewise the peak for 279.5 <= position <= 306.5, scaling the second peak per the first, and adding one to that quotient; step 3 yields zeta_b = 1.86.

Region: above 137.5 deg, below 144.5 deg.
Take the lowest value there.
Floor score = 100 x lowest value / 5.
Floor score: 120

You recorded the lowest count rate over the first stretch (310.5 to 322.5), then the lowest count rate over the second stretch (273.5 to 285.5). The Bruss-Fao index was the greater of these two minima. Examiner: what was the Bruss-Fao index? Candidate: 5.7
